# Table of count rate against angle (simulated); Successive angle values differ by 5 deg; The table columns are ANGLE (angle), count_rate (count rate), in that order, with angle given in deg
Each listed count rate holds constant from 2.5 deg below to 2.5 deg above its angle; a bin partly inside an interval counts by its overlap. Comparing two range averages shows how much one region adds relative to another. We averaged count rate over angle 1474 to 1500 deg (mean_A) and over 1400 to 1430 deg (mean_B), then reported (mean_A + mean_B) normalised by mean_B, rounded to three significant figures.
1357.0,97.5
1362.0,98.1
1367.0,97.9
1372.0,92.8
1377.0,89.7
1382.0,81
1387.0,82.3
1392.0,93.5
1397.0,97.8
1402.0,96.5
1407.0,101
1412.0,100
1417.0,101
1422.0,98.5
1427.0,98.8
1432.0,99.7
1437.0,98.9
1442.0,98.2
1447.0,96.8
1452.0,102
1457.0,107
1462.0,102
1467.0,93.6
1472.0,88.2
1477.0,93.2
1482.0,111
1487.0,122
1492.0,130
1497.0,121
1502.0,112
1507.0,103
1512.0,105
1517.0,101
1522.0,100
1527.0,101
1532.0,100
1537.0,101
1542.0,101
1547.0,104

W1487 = 2.16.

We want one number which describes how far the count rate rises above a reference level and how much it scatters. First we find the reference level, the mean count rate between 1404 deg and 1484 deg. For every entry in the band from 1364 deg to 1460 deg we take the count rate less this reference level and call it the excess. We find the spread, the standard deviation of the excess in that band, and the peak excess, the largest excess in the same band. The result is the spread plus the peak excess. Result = 14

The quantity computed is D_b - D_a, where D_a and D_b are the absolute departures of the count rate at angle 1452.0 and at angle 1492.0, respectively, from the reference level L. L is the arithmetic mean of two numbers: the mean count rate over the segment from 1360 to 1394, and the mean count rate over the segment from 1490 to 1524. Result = 28.0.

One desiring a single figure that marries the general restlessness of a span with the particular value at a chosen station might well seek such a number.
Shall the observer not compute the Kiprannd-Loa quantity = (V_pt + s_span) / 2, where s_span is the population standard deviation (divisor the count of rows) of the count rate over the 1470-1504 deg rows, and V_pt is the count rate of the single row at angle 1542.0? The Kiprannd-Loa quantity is 57.6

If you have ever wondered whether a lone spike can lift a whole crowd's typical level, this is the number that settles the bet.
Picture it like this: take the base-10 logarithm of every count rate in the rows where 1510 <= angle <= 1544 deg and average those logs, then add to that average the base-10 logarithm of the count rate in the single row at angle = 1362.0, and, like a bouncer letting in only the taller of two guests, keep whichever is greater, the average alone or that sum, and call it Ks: 3.997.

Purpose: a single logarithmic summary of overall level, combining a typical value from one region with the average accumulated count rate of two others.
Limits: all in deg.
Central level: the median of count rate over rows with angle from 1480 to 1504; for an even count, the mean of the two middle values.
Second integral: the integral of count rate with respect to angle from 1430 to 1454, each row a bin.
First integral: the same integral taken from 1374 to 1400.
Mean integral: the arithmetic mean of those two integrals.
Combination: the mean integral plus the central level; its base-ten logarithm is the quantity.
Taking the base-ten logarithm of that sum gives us 3.39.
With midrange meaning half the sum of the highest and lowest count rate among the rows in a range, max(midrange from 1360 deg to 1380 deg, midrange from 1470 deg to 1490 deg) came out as 105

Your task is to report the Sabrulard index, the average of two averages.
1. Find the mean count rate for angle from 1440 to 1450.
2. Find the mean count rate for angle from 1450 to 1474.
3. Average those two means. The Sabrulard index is 98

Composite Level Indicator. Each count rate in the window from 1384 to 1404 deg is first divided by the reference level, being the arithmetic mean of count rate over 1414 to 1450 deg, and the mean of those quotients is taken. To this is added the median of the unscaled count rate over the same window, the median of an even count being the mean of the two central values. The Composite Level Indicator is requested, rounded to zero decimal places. 96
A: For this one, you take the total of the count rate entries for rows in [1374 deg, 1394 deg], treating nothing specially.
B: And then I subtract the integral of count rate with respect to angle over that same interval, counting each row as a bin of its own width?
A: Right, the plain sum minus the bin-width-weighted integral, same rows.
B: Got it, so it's -1386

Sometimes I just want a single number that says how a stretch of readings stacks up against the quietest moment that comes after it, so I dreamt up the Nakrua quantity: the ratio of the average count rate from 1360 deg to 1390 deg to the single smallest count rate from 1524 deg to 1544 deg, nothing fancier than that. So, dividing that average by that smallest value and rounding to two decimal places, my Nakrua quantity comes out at 0.90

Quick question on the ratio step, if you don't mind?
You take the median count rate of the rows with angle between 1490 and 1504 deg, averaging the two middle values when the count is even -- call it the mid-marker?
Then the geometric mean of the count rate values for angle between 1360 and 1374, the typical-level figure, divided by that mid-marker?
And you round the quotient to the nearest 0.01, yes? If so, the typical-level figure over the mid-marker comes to 0.80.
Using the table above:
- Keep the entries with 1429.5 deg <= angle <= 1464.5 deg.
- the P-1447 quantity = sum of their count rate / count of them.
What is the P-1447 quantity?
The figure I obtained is 101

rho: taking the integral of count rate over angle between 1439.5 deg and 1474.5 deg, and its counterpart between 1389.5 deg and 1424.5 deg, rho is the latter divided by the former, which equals 1.00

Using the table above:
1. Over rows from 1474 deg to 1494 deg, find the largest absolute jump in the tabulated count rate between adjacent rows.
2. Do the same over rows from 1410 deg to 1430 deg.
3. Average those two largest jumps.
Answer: 10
